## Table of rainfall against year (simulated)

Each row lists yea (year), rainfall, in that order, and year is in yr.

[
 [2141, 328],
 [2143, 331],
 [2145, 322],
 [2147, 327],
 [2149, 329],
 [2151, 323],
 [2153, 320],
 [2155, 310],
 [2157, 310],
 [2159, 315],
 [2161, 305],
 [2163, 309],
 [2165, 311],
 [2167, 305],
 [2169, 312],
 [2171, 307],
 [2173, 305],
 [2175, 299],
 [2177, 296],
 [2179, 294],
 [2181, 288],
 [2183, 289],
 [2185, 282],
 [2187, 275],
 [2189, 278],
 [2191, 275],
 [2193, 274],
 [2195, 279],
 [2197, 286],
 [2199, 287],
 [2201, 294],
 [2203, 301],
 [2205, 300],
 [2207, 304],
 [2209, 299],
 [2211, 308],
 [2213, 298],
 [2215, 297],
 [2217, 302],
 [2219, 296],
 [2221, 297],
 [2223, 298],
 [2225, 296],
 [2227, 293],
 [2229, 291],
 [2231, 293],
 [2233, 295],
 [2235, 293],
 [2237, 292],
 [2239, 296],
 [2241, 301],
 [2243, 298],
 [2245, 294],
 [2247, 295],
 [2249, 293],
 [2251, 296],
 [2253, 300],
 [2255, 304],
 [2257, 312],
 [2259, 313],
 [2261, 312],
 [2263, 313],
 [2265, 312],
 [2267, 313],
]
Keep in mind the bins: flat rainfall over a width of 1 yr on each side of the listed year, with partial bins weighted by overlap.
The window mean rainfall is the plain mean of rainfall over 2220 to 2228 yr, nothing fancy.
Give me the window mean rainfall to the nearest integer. 296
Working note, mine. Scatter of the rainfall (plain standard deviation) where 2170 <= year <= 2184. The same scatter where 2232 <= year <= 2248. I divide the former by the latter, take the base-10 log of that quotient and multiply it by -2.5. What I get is -1.0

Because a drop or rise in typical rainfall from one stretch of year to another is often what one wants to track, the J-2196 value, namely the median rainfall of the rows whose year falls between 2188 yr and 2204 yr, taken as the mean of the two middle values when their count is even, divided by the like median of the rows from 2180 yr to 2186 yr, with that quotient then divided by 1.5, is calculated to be 0.65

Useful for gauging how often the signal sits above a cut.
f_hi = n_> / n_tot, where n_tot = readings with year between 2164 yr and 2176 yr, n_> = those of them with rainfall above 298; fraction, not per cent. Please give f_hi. 1.0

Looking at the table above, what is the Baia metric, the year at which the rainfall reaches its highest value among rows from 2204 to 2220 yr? 2211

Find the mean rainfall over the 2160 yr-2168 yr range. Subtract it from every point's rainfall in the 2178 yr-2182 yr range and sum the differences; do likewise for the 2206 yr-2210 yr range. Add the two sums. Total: -45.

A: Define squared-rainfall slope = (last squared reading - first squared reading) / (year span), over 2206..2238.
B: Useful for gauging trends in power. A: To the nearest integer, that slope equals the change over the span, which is -238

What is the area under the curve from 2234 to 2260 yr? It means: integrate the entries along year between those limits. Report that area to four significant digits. 7774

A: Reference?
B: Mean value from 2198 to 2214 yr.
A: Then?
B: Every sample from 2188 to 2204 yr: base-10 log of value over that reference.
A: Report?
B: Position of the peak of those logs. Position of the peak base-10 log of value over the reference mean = 2203 yr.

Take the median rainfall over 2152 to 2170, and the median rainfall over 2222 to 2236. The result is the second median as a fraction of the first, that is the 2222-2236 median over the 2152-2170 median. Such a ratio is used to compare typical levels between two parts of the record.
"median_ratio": 0.945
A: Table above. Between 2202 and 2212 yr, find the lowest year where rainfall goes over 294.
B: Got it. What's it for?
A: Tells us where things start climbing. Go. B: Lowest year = 2203 yr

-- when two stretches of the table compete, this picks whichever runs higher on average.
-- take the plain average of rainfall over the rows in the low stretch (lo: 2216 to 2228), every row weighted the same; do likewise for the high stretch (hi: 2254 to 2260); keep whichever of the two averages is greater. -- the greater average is 310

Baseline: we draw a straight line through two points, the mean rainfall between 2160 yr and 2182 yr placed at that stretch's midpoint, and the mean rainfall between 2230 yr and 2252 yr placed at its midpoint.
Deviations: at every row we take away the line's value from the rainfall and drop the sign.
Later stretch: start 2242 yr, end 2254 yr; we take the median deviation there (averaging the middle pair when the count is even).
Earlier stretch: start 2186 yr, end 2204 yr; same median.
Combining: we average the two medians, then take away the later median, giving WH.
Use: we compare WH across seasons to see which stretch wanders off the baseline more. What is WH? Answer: 10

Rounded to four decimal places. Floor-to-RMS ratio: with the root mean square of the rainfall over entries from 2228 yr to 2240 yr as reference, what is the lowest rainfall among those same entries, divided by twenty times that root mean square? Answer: 0.0496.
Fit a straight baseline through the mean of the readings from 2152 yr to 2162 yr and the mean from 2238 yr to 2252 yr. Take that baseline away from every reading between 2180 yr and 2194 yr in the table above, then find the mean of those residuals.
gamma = -26.5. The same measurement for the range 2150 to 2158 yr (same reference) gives 3.2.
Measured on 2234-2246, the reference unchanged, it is -1.4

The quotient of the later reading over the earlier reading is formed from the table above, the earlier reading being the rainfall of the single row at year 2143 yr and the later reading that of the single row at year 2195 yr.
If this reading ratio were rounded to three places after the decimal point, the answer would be 0.843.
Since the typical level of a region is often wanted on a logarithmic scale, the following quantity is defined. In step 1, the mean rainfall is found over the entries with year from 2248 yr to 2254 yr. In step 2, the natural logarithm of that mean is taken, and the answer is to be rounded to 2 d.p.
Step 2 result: 5.69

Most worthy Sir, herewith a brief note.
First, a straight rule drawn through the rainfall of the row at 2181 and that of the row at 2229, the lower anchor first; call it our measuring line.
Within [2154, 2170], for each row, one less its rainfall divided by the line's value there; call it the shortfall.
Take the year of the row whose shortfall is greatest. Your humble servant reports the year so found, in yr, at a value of 2167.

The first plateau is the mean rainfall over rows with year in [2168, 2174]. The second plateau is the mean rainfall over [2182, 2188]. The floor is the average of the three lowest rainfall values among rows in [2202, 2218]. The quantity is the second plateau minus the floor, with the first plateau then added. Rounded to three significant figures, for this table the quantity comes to 292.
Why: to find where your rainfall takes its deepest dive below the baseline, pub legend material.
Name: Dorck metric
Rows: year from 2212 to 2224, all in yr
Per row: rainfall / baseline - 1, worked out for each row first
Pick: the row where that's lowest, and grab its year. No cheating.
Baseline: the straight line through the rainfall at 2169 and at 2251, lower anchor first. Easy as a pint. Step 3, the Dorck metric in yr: 2219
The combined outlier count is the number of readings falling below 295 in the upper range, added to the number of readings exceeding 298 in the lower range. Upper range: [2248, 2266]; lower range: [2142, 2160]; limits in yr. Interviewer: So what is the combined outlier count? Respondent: 10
